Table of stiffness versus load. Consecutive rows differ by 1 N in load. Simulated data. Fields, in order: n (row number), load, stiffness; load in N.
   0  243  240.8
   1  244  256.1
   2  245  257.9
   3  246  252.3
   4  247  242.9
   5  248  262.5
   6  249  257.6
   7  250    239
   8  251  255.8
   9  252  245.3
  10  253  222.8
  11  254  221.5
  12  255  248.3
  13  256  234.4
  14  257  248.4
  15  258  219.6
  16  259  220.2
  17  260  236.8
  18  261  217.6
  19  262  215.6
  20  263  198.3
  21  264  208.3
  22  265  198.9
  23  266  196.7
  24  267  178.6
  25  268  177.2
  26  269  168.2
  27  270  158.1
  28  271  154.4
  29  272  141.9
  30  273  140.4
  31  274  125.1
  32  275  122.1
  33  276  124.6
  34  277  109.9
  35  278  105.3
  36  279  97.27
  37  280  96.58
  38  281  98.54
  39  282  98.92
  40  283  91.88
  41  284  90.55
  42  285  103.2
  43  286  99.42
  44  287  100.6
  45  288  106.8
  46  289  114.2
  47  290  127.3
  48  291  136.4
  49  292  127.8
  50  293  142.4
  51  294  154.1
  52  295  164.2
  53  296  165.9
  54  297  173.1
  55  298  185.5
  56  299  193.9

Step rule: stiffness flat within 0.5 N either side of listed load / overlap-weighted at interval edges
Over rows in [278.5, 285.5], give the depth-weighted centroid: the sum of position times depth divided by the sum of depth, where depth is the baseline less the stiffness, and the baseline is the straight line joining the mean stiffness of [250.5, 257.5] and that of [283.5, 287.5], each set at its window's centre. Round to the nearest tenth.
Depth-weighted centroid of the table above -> 281.0 N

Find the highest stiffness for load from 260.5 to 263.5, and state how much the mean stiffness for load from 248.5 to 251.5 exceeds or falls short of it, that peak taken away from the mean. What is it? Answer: 33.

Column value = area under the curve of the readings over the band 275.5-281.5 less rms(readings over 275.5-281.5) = 526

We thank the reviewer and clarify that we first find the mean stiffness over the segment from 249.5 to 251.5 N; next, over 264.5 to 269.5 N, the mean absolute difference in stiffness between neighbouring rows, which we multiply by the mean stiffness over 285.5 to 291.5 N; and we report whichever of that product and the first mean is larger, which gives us 876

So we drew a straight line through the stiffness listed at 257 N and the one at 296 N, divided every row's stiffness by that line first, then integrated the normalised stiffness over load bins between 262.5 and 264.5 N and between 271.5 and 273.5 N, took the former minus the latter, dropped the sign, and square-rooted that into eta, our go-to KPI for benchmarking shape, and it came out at 0.65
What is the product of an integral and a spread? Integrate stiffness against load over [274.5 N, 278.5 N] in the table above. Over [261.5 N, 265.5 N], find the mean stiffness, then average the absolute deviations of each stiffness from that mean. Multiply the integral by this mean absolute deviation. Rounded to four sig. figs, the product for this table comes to 3083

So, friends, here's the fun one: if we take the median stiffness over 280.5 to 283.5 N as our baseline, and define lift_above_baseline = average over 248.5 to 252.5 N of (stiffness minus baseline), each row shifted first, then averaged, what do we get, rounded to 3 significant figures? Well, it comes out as 151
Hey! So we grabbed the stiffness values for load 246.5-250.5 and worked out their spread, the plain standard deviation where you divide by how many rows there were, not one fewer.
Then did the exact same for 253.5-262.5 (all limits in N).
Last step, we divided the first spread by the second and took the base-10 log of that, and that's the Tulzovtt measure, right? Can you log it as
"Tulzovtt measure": -0.1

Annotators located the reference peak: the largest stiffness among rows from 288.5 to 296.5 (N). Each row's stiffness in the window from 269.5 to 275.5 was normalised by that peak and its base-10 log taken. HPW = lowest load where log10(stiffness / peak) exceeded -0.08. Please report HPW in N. 270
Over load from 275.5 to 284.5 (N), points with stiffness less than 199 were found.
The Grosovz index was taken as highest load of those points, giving 284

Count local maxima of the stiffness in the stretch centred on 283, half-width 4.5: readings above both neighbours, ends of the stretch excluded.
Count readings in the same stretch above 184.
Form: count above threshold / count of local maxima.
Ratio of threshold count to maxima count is 0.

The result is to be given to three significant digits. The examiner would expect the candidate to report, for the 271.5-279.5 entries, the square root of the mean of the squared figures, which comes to 122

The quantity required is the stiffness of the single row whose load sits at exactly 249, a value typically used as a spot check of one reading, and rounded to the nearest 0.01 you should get 257.60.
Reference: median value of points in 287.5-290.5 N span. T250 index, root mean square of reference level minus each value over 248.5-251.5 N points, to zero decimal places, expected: 137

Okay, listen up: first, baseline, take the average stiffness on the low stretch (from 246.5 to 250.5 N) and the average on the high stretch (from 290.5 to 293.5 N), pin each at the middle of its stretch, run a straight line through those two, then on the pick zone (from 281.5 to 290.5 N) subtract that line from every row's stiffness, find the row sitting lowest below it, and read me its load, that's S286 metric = 283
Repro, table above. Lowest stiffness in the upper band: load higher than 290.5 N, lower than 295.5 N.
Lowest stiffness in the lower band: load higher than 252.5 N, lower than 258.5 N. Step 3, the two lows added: 347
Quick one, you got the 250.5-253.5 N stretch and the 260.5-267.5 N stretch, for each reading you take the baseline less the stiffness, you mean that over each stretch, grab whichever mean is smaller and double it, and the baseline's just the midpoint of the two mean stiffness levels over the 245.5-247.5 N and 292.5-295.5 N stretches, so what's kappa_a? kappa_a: -81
